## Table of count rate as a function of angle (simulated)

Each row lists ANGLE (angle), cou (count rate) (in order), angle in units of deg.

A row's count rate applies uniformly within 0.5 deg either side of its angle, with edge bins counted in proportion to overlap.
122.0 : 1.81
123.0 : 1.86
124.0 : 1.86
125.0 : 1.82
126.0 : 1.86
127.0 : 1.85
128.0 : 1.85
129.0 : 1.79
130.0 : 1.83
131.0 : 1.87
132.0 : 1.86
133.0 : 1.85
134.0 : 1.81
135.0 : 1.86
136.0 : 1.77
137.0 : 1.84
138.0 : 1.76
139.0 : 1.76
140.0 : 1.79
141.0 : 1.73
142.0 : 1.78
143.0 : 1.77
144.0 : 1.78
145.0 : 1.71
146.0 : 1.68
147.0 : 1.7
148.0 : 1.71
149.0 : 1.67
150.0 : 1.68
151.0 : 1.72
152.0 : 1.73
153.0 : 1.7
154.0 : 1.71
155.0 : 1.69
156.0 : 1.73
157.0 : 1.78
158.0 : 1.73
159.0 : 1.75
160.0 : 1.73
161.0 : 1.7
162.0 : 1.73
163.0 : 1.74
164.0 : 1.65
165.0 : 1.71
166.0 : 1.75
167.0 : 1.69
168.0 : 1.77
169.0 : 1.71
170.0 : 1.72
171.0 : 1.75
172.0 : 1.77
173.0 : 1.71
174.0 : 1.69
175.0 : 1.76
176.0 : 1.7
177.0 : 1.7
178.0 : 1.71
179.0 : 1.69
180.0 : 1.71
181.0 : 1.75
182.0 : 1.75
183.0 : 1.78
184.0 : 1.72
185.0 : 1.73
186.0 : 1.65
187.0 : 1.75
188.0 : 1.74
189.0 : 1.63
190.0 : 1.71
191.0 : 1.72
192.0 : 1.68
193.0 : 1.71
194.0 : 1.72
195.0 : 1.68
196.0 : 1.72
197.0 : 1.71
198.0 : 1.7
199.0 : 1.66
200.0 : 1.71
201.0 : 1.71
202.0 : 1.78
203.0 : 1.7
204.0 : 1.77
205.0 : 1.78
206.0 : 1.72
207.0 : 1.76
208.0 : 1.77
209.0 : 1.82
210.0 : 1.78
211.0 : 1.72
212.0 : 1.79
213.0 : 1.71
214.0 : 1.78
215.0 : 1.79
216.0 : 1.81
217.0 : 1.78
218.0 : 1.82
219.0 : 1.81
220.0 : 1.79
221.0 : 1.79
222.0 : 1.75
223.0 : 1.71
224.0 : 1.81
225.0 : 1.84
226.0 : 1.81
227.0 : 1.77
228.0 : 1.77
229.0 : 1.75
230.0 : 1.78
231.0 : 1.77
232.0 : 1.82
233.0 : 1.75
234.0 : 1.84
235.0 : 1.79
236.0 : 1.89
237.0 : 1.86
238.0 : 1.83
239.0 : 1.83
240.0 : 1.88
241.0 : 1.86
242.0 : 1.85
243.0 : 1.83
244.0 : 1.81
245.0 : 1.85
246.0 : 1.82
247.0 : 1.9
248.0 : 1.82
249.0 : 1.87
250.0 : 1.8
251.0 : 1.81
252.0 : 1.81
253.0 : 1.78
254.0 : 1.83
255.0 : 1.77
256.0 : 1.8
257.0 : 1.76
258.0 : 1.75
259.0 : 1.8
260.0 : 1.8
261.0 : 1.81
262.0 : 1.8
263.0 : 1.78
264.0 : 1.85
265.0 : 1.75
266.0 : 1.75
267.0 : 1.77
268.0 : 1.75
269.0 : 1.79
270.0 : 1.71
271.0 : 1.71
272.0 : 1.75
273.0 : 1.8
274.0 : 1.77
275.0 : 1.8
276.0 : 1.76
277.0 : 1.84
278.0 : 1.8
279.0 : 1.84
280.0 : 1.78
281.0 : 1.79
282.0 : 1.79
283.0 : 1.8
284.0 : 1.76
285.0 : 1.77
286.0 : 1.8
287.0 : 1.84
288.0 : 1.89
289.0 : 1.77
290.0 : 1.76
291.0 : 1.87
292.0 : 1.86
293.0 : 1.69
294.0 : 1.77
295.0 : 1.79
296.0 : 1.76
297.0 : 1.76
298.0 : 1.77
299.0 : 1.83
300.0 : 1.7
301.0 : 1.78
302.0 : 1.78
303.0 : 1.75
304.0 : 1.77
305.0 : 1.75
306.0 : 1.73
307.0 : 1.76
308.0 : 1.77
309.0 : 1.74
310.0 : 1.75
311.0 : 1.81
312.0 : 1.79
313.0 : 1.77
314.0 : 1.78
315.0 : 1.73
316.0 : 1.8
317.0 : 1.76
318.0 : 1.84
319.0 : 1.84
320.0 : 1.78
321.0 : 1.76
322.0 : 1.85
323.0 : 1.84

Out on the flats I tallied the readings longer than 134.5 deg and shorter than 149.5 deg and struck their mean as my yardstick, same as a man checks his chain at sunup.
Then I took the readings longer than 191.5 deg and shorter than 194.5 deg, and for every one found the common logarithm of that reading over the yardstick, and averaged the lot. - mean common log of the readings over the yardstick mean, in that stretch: -0.013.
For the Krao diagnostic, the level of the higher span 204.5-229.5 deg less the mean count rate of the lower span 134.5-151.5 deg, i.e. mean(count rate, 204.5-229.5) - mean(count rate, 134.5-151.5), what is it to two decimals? 0.03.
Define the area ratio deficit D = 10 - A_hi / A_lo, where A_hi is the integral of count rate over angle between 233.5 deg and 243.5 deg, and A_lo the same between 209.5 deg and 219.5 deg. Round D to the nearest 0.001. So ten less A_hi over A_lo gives 8.962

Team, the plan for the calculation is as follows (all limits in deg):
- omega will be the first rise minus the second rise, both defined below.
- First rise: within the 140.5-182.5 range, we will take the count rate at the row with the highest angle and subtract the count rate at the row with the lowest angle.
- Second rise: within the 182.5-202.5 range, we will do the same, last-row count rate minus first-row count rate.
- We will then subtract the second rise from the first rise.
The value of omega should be 0.020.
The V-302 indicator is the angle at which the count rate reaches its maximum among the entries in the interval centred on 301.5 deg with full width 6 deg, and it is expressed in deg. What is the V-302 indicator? 299.0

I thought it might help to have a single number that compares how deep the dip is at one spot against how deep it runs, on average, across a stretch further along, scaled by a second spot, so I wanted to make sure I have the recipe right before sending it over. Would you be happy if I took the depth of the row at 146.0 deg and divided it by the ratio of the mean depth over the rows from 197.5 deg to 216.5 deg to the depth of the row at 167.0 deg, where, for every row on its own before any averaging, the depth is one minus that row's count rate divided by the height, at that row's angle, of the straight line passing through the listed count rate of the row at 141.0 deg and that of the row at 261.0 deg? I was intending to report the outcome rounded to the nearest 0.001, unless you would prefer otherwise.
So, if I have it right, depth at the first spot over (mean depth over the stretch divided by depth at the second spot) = 0.076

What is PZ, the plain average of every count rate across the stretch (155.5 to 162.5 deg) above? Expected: 1.74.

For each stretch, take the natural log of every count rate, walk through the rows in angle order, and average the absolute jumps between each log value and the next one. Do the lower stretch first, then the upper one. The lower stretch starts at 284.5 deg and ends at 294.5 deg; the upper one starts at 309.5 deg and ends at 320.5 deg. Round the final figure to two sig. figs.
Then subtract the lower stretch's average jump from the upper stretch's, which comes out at -0.015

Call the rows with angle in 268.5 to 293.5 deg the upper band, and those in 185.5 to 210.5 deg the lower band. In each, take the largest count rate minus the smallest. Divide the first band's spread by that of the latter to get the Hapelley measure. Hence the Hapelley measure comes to 1.05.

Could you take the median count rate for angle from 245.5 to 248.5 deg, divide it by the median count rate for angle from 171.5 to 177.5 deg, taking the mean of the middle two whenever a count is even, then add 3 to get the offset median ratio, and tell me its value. 4.07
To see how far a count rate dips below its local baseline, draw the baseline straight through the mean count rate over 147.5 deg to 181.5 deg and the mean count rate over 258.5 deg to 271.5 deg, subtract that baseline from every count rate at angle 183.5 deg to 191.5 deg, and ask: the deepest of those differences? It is -0.10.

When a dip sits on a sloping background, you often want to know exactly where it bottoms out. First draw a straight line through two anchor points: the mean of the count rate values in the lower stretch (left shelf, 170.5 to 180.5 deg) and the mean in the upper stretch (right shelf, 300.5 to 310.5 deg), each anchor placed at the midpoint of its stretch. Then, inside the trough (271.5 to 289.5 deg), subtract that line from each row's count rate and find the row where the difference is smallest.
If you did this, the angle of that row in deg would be 272.0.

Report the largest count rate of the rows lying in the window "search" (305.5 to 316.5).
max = 1.81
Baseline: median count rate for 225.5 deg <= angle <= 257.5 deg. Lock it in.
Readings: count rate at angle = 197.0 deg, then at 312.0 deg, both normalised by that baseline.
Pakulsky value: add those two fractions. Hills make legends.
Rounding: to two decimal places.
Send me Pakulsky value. 1.93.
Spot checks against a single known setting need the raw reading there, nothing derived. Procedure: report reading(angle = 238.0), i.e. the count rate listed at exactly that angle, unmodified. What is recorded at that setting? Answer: 1.83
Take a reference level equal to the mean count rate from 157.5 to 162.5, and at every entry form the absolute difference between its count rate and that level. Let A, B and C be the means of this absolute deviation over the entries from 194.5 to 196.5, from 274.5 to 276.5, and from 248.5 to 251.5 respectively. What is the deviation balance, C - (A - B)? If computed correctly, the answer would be 0.12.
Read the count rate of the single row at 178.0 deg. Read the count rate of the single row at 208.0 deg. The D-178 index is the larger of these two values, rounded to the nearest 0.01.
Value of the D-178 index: 1.77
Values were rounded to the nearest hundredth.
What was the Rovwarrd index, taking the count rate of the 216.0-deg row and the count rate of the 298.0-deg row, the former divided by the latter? 1.02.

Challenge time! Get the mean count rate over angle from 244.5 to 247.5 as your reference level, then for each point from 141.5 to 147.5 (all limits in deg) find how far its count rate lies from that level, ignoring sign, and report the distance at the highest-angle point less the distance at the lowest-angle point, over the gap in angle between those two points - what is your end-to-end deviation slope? 0.016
